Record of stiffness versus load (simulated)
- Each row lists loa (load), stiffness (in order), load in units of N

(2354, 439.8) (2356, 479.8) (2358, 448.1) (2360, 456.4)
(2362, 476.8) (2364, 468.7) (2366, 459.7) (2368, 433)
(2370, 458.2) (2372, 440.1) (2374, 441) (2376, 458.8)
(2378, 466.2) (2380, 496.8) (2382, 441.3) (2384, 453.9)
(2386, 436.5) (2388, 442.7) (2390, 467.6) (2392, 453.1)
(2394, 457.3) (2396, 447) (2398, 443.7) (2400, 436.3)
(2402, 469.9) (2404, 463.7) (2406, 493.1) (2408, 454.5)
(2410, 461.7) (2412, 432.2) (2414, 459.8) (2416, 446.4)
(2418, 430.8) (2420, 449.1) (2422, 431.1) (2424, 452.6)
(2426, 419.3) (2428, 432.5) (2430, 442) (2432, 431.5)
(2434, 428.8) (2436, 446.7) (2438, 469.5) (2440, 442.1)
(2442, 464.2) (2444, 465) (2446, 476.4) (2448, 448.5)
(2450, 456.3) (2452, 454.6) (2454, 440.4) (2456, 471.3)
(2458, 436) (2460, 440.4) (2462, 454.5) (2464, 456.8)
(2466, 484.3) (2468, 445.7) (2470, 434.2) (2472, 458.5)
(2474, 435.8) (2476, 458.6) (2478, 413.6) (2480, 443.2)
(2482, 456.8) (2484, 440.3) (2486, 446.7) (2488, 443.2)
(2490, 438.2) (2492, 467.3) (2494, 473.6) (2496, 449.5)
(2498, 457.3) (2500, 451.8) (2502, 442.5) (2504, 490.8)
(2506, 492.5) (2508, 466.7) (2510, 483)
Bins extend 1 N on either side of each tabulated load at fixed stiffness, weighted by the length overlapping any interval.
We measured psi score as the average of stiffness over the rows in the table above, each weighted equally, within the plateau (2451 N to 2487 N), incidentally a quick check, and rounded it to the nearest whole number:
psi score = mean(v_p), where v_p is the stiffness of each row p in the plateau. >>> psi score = 448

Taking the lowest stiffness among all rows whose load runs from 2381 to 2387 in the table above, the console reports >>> 436.5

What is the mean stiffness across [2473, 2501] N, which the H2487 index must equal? 448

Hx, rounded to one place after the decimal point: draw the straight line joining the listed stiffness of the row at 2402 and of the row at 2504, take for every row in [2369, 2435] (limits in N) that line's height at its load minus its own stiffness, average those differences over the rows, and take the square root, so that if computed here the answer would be 4.5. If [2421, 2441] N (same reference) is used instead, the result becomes 6.0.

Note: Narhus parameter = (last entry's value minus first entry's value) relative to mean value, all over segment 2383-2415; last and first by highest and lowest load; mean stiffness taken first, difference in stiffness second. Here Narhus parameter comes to 0.01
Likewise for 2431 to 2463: 0.05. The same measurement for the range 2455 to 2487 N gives -0.05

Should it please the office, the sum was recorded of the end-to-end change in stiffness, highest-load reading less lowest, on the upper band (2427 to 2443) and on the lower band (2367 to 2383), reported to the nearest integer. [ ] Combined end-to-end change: 40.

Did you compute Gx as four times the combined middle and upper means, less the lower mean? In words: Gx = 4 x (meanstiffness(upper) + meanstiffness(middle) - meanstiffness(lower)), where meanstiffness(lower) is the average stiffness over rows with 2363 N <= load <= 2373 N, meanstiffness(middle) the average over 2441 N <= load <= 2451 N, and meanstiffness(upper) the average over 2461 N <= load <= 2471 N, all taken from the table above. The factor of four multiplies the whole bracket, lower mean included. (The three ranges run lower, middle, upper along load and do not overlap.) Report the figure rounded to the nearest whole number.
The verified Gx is 1861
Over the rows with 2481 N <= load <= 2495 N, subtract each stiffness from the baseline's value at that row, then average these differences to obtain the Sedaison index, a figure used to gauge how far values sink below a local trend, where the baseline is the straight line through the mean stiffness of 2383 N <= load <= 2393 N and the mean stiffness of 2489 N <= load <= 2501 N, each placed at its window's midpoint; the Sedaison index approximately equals 4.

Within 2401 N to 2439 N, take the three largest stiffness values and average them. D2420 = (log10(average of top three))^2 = 7.18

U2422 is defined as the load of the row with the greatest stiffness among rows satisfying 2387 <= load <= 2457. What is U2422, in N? 2406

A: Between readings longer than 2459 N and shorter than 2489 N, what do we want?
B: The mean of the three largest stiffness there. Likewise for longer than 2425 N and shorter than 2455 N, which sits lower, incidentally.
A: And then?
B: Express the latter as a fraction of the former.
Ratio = 1.01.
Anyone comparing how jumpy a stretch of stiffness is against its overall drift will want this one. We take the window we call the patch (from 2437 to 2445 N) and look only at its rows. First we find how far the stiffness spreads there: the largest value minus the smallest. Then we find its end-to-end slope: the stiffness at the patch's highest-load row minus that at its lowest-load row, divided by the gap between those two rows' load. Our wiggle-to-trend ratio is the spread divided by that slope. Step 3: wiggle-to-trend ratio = -37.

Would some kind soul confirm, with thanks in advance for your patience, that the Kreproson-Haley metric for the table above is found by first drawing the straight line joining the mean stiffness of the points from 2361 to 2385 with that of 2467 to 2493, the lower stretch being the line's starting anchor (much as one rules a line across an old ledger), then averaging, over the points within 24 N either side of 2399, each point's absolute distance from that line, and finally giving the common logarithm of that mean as 1.11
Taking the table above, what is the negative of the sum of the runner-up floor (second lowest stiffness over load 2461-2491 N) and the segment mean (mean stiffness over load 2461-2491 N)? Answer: -882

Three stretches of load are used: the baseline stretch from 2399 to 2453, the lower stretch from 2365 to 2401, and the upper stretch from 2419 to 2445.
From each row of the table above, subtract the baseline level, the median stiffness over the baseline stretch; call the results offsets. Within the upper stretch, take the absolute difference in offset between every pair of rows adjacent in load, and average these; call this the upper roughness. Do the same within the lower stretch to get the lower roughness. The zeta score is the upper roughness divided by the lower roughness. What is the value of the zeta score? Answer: 1.00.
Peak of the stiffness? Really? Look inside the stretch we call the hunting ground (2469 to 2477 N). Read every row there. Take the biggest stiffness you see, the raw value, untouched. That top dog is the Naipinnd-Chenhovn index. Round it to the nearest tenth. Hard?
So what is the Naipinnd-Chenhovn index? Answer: 458.6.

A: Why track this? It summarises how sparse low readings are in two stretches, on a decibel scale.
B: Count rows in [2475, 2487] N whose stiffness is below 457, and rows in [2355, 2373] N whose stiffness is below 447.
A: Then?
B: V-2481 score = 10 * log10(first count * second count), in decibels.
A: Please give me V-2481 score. 10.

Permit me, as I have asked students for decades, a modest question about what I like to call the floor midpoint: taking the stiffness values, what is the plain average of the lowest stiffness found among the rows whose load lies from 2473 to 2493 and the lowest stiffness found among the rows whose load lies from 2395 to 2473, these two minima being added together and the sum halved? 416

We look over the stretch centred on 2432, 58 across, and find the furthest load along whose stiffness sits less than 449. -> 2460 N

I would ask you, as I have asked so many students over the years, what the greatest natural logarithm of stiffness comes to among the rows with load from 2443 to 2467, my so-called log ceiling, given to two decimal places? 6.18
